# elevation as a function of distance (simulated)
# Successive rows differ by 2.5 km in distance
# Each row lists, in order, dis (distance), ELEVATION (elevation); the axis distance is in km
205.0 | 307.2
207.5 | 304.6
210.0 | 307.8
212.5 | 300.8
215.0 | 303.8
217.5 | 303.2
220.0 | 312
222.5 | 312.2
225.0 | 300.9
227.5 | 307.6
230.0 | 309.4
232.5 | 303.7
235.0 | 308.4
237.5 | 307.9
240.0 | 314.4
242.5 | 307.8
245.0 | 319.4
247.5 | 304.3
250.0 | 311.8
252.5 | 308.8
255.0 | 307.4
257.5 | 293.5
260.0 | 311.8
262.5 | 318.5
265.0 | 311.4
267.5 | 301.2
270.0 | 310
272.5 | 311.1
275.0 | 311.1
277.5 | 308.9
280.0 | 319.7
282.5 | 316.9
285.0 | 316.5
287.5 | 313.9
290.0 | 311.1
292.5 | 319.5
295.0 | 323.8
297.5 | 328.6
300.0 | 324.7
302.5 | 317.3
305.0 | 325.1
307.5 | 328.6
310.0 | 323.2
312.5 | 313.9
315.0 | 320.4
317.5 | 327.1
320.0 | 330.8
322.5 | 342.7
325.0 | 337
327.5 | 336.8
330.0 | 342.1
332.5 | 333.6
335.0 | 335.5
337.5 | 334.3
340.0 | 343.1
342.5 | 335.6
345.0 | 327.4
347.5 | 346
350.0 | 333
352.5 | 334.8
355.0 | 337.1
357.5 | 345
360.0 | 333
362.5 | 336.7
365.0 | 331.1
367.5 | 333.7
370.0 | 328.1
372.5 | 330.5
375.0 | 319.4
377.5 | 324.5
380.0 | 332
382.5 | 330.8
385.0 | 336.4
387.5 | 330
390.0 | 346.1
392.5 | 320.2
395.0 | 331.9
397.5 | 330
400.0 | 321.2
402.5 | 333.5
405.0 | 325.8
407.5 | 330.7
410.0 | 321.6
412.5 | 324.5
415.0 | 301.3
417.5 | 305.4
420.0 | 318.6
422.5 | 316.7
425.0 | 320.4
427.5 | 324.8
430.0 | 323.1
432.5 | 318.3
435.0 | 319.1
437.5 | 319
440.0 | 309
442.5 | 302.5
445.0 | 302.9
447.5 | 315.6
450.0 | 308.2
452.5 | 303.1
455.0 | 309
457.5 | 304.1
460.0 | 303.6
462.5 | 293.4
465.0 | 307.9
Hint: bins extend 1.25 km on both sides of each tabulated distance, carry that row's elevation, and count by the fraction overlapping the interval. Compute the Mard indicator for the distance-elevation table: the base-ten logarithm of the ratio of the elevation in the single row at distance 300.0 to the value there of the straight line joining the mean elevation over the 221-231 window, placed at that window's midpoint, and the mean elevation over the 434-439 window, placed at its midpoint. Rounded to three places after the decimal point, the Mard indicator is 0.018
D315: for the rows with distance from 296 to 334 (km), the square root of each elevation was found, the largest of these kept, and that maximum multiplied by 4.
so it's 74.0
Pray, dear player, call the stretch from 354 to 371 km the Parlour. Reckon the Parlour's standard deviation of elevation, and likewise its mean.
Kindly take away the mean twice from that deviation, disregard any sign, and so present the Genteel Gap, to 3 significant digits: 665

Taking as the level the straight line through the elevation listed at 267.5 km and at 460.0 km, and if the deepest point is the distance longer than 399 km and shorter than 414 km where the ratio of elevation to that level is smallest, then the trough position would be 400.0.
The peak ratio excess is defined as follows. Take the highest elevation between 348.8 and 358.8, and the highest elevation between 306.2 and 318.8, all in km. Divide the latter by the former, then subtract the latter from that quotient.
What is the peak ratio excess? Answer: -328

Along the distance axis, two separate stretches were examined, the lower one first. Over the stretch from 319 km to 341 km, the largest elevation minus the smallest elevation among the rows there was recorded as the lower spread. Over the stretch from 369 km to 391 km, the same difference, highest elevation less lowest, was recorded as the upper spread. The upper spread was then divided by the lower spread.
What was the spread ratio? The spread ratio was 2.17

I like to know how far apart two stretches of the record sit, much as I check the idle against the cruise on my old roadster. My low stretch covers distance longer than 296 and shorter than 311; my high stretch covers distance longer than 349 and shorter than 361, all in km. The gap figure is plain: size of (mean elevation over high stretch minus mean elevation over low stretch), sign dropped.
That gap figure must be 12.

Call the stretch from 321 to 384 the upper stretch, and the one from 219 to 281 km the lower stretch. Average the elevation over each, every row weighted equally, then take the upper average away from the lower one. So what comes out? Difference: -25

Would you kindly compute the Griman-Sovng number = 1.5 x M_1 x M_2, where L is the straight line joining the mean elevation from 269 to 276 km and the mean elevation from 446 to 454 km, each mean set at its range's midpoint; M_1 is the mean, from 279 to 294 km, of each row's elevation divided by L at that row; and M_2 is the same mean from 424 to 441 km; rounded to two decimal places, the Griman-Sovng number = 1.58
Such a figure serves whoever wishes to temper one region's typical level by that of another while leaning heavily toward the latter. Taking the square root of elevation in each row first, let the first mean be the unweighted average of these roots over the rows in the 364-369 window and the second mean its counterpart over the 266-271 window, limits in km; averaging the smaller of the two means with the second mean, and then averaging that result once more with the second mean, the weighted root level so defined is 17.5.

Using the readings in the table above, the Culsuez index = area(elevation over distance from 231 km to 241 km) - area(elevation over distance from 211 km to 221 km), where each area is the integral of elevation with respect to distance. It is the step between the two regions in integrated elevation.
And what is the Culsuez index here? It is 36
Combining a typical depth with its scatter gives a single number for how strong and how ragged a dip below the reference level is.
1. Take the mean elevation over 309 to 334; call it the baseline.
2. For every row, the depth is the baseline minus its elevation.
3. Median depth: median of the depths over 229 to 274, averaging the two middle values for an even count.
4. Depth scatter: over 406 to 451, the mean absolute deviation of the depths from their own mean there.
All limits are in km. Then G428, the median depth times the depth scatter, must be 156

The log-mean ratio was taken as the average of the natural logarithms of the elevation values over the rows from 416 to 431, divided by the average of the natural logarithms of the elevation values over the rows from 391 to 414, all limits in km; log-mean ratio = 1.00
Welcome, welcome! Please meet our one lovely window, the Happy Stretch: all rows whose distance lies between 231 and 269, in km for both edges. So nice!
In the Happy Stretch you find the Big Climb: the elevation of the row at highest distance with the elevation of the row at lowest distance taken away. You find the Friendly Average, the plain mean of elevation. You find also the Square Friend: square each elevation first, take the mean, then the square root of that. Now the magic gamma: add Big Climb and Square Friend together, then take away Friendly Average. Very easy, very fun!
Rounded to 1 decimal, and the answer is -2.4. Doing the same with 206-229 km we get 3.0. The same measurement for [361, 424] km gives -19.9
